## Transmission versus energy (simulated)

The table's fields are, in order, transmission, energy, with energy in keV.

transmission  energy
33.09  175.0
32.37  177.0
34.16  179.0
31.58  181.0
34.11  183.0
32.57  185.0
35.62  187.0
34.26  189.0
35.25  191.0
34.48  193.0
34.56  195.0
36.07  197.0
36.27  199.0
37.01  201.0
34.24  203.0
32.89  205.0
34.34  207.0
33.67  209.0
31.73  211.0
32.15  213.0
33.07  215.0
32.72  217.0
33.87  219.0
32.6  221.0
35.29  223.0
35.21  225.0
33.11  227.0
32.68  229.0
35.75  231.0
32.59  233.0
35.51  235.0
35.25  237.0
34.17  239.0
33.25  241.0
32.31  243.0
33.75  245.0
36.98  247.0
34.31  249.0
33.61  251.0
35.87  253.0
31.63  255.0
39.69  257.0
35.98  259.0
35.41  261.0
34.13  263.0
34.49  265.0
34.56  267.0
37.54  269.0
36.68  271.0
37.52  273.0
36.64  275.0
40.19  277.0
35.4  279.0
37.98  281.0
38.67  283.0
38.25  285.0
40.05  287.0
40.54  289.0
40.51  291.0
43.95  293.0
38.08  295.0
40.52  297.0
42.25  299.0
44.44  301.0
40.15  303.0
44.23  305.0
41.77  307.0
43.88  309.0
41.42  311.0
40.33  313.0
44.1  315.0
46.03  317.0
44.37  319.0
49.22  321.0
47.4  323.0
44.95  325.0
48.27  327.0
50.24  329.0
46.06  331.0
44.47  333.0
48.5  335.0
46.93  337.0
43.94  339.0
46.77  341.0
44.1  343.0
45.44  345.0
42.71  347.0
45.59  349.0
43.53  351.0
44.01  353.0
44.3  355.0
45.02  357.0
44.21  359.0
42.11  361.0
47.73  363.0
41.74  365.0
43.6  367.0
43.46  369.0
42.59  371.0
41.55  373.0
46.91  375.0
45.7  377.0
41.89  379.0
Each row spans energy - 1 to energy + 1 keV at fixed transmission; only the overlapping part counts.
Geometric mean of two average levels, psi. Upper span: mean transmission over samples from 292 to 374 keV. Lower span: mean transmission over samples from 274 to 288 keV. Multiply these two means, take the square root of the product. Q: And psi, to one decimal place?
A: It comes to 41.1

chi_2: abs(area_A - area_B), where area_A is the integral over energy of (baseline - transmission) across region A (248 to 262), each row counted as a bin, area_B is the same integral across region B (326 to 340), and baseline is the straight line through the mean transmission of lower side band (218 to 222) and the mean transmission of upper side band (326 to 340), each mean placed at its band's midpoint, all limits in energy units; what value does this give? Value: 32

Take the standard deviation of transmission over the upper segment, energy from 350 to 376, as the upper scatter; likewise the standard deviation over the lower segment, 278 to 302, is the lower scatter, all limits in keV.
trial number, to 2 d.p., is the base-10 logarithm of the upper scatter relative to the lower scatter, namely -0.15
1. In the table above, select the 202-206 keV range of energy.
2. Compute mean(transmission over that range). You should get 33.6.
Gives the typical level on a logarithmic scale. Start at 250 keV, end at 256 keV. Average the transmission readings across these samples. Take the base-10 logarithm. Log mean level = 1.53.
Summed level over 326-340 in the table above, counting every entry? 328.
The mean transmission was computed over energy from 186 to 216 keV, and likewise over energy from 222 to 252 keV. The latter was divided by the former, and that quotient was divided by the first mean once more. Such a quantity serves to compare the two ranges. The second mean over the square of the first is 0.029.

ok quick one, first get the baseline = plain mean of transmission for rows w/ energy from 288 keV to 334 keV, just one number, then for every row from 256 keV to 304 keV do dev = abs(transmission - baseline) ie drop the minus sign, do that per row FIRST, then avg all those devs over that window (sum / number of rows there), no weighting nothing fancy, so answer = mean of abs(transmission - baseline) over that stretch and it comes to 5.4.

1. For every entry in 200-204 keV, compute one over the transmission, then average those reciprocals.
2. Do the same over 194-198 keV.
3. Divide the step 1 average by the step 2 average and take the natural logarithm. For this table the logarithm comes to -0.01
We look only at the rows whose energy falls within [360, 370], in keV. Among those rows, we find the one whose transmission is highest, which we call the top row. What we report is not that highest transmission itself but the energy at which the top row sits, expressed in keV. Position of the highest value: 363.0 keV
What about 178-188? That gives 187.0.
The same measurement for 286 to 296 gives 293.0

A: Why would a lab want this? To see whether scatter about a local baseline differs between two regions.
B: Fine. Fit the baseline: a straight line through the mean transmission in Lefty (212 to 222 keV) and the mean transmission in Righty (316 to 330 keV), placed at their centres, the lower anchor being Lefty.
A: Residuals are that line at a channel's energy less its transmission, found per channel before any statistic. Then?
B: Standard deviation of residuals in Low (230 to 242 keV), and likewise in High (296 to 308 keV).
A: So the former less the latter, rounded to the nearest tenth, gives -0.2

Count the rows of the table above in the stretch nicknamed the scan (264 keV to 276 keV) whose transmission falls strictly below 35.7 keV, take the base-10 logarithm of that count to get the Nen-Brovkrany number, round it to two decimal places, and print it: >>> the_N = 0.30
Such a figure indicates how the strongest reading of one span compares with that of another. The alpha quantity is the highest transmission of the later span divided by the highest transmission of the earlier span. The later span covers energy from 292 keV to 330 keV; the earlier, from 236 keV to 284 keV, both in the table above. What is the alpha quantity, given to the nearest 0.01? 1.25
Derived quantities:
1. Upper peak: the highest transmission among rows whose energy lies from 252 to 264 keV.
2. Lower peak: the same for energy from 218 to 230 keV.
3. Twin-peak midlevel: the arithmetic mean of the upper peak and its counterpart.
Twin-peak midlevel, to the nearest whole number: 37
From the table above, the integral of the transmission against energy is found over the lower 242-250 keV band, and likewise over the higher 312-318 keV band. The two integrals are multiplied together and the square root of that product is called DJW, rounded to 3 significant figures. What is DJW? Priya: 268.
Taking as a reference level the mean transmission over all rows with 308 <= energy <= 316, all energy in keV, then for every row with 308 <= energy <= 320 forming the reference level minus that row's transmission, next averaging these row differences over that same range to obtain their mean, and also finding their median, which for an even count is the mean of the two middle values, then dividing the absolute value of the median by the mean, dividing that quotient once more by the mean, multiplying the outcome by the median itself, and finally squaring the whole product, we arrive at 8.1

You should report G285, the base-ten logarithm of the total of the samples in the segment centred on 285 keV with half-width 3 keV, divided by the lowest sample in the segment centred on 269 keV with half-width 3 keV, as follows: 0.53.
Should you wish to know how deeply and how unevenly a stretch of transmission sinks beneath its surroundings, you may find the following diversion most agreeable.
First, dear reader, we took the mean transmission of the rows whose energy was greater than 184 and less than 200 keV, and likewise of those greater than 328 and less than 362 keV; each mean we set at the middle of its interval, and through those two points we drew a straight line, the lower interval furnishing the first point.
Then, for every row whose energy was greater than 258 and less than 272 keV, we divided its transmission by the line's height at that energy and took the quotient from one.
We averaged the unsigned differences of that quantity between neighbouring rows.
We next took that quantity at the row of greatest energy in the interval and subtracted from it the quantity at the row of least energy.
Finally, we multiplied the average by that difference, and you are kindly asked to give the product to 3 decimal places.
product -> 0.000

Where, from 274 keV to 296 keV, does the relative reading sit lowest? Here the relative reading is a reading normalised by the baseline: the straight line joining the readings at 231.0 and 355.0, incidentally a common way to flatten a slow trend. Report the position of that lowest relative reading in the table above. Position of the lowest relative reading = 279.0 keV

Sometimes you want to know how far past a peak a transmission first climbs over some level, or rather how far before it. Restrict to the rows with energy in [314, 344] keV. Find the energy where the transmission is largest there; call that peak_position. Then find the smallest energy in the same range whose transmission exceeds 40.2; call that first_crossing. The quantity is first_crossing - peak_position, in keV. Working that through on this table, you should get -14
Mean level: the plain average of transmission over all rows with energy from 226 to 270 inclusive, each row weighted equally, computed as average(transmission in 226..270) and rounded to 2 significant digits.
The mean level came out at 35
